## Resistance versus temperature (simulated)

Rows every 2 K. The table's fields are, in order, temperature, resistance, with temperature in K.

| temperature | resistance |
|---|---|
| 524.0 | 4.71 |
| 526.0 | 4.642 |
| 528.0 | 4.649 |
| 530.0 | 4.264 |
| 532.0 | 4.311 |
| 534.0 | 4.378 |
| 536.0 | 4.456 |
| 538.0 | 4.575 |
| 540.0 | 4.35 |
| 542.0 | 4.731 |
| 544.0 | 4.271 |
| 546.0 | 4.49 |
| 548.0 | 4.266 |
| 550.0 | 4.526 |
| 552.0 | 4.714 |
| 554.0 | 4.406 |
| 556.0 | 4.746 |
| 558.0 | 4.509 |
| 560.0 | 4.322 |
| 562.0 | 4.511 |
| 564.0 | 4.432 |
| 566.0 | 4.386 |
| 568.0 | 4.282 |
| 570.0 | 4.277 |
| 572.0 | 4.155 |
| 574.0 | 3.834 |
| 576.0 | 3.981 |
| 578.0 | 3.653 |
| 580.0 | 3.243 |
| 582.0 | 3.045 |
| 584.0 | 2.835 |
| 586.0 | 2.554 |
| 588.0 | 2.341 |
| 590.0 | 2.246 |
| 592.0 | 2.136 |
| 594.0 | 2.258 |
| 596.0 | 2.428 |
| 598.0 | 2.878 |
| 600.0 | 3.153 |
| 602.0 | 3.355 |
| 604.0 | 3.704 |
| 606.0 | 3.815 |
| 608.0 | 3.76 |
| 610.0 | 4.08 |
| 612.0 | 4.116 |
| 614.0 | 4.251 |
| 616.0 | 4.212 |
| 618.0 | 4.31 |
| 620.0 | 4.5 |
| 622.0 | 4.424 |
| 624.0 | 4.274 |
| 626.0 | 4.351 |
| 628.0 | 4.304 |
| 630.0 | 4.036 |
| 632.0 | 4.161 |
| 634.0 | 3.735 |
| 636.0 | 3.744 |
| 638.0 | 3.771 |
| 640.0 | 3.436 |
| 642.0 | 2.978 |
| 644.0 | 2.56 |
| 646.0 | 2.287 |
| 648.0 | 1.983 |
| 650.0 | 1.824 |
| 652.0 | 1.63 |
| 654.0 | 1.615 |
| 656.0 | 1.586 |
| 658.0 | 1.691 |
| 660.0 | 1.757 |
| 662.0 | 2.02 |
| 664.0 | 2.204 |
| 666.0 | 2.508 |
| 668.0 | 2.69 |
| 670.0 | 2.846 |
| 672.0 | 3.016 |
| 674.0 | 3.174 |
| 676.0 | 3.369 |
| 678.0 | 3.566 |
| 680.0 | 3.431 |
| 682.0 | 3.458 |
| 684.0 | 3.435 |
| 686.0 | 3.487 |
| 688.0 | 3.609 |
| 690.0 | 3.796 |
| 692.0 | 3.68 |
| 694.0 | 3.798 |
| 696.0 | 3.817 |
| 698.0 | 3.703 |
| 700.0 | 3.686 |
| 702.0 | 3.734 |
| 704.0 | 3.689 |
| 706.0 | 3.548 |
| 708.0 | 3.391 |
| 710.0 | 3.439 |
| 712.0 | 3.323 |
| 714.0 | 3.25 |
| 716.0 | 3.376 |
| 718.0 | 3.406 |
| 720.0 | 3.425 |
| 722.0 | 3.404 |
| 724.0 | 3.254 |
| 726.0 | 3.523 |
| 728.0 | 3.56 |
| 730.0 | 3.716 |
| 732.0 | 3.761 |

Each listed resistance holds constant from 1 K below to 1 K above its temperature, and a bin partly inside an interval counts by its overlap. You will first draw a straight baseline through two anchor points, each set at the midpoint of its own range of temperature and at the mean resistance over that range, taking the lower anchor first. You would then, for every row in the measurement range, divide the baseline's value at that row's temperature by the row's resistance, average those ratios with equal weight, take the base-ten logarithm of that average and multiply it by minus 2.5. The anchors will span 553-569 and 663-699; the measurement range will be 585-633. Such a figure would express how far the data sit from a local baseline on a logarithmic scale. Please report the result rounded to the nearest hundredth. -0.20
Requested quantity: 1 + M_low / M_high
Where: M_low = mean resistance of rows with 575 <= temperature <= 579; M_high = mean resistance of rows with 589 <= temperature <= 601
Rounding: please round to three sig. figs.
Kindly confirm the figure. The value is 2.52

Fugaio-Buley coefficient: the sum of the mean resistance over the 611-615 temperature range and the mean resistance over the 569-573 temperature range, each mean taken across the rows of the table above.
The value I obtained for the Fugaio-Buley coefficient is 8.4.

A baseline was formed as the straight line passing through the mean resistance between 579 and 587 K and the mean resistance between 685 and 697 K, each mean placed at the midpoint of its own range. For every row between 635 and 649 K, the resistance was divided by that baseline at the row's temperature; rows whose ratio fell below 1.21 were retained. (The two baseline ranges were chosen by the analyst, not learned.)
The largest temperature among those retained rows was 648.0 K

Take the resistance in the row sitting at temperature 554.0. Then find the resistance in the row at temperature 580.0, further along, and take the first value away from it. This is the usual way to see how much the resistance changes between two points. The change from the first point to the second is -1.2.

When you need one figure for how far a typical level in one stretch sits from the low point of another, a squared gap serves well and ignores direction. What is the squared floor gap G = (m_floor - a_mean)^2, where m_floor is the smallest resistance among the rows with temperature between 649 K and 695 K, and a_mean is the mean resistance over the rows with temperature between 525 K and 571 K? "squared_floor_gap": 8.2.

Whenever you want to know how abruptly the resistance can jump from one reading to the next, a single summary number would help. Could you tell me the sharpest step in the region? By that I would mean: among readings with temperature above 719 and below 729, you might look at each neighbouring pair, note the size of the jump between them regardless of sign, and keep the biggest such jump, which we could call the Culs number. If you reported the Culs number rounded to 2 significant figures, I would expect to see 0.27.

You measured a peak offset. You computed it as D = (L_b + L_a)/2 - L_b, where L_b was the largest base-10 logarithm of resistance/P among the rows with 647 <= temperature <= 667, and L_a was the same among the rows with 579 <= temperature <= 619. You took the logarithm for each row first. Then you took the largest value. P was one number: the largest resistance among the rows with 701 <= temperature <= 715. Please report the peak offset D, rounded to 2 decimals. 0.12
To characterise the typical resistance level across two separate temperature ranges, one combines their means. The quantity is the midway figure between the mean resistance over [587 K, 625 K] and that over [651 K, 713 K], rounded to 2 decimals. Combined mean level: 3.27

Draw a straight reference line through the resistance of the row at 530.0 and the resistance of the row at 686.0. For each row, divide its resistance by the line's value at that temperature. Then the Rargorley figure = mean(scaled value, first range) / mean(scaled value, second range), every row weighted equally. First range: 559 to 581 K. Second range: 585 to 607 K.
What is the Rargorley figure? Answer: 1.4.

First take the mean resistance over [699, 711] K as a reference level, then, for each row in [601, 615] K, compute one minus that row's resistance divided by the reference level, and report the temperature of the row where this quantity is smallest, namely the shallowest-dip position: 614.0 K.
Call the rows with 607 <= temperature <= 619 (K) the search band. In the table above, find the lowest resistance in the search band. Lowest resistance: 3.76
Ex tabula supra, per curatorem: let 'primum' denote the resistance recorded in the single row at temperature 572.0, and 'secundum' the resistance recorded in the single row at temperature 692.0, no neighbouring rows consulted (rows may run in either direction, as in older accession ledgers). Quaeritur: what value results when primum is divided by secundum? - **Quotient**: 1.1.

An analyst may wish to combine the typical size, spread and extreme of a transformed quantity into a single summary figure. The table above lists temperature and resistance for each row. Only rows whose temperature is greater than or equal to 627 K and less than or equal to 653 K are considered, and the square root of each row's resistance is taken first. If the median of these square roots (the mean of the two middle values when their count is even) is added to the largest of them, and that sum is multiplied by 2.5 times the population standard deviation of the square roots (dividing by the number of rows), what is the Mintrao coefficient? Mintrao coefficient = 2.7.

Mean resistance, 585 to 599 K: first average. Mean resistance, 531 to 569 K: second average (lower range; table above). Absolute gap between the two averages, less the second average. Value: -2.4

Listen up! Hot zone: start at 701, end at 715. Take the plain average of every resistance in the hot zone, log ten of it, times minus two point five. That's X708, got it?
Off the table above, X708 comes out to -1.35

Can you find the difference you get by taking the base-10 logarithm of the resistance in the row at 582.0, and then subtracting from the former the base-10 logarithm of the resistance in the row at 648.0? 0.19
